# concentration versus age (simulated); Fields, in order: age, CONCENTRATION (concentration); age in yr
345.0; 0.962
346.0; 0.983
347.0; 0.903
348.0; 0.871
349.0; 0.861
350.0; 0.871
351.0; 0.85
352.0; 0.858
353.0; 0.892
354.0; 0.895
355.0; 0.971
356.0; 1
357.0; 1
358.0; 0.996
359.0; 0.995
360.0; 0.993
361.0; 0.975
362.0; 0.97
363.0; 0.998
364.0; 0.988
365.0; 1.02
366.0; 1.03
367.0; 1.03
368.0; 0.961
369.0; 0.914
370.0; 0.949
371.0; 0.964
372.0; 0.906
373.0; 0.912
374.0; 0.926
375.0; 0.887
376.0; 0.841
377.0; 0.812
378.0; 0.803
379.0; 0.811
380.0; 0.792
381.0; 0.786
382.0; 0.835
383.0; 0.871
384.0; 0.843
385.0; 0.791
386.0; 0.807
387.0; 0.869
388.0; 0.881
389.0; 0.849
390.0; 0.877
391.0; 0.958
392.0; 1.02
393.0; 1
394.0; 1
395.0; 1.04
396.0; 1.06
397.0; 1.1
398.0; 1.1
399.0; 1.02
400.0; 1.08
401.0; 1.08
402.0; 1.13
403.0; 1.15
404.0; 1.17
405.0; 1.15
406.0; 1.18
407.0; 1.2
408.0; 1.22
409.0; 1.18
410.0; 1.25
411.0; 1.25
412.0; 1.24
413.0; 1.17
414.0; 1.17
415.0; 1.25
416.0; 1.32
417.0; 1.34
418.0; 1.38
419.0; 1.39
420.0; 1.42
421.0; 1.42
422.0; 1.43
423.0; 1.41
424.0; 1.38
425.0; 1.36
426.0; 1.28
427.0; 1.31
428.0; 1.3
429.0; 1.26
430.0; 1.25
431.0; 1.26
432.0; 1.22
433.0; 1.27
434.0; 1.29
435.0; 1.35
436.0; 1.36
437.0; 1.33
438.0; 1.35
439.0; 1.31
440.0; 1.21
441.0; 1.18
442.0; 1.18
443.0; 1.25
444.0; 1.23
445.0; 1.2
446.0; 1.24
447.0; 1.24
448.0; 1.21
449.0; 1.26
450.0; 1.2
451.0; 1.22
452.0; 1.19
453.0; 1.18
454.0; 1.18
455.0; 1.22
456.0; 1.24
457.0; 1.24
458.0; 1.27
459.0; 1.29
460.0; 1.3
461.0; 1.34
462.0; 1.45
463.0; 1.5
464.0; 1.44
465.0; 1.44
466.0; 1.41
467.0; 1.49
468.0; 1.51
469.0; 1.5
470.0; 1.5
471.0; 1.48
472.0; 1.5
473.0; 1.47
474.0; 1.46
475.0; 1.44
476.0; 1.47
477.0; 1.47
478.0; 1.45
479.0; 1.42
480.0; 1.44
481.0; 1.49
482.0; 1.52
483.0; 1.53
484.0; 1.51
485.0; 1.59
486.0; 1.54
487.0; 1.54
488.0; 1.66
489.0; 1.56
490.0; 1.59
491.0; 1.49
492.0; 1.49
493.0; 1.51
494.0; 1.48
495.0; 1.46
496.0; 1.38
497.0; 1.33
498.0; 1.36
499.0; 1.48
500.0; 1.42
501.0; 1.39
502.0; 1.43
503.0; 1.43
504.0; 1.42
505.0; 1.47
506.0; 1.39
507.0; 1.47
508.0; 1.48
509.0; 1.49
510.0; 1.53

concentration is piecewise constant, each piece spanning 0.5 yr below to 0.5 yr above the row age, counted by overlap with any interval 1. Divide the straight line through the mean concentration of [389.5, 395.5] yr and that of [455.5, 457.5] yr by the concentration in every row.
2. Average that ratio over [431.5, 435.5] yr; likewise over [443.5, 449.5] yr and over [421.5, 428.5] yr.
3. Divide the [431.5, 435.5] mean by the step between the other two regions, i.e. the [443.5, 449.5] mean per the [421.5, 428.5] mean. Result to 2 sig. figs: 0.76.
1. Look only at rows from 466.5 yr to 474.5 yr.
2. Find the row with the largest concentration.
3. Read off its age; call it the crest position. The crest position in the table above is 468.0 yr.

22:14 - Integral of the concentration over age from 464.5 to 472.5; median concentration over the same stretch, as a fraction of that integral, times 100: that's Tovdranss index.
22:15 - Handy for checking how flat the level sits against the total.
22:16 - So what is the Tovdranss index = 13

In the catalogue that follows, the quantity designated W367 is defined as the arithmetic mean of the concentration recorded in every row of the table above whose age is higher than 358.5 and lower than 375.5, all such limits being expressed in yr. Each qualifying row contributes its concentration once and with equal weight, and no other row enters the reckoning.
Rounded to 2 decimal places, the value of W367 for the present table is 0.97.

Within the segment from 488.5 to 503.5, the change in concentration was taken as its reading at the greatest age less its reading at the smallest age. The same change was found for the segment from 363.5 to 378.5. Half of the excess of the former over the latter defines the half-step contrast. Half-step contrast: 0.03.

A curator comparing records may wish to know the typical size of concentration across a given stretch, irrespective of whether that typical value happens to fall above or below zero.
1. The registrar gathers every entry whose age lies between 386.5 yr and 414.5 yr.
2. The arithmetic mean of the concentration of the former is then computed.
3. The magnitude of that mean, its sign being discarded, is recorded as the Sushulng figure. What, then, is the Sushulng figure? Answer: 1.09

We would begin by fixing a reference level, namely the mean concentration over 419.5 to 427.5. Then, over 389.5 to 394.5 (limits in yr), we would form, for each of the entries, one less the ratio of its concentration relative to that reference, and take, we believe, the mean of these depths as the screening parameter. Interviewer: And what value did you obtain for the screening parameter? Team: 0.29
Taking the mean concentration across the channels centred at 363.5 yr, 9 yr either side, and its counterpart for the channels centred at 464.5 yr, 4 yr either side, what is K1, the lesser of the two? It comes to 0.98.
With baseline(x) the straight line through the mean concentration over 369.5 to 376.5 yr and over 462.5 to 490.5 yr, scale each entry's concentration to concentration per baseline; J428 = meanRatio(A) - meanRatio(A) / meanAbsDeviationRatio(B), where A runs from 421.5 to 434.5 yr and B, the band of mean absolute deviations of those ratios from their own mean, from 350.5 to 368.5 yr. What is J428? -27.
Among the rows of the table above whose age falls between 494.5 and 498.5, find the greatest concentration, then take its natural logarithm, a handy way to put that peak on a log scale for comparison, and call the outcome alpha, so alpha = 0.38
